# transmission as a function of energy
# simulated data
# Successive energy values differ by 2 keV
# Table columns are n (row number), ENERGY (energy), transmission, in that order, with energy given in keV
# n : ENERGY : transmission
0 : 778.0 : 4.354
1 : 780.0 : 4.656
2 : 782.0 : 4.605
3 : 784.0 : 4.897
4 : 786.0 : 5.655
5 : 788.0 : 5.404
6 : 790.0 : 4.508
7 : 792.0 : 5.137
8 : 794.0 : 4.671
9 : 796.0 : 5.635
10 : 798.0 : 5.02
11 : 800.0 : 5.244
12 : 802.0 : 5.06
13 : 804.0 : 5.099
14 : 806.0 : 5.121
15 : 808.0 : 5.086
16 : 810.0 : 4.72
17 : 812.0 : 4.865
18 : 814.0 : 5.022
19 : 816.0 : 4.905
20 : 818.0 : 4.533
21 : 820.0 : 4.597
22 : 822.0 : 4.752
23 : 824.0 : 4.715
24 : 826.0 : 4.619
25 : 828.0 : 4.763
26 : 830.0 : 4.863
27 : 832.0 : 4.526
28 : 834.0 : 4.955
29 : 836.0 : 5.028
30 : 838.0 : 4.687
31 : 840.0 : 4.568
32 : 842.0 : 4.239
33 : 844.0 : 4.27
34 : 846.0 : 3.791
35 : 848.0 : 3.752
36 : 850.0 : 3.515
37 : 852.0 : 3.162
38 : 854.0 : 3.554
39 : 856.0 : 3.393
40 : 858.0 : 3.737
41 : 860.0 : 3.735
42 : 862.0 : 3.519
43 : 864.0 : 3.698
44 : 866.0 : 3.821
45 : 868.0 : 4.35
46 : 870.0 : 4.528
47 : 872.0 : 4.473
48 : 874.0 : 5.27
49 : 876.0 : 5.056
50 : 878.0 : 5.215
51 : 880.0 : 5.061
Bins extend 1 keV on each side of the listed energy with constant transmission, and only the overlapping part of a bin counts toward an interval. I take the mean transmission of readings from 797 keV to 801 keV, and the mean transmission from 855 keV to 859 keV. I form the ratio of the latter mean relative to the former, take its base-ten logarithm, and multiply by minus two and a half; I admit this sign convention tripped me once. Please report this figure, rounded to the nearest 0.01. 0.40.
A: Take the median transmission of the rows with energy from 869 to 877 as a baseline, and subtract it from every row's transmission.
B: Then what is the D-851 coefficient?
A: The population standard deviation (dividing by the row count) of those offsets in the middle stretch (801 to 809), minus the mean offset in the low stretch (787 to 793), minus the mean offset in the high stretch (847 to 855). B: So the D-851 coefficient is 1.1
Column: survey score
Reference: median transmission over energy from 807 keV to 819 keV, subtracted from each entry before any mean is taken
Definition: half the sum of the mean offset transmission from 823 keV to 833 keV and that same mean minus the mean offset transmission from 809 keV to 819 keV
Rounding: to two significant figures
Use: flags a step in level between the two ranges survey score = -0.15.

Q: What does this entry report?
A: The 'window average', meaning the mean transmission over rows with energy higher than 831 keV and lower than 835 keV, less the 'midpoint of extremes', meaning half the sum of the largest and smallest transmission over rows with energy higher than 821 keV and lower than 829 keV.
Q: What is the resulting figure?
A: 0.0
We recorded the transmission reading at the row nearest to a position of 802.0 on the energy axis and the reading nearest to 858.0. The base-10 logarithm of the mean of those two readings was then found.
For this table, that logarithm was 0.64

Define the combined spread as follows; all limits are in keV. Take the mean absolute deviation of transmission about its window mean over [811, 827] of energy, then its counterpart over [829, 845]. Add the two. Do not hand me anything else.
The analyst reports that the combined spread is 0.38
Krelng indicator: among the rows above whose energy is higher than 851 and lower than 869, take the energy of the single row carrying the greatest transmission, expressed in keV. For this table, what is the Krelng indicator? 868.0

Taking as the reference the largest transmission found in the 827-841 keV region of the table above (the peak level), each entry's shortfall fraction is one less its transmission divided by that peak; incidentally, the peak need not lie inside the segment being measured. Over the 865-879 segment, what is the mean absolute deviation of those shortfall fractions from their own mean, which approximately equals 0.09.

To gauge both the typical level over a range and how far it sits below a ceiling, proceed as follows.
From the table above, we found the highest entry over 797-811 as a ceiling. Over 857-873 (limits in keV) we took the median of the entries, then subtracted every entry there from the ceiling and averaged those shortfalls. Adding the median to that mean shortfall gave 5.04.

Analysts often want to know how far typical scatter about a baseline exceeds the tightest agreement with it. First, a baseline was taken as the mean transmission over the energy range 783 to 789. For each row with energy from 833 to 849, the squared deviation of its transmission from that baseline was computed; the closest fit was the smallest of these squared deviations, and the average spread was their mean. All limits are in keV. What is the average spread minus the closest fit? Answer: 0.94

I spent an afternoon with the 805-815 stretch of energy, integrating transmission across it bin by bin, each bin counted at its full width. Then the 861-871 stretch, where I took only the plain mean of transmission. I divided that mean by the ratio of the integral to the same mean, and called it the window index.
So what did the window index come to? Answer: 0.32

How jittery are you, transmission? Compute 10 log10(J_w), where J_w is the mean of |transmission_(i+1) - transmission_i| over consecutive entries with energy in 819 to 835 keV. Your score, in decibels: -7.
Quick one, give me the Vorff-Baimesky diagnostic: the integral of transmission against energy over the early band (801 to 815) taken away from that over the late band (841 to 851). -31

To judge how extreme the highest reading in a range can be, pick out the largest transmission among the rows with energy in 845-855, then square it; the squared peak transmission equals 14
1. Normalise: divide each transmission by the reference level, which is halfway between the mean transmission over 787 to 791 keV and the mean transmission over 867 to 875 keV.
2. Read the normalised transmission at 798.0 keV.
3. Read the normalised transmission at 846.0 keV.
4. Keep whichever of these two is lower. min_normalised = 0.79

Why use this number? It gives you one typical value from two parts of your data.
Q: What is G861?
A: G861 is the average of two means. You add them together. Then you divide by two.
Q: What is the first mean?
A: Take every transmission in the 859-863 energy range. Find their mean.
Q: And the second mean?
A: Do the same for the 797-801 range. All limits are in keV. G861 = 4.4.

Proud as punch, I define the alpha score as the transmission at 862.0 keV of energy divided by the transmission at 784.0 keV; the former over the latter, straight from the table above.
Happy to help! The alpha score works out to 0.72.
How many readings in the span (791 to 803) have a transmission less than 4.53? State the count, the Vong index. 0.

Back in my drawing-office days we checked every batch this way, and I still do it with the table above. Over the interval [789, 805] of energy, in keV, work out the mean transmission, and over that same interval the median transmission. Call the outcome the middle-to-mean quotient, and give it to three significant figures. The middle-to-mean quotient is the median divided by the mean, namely 1.01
